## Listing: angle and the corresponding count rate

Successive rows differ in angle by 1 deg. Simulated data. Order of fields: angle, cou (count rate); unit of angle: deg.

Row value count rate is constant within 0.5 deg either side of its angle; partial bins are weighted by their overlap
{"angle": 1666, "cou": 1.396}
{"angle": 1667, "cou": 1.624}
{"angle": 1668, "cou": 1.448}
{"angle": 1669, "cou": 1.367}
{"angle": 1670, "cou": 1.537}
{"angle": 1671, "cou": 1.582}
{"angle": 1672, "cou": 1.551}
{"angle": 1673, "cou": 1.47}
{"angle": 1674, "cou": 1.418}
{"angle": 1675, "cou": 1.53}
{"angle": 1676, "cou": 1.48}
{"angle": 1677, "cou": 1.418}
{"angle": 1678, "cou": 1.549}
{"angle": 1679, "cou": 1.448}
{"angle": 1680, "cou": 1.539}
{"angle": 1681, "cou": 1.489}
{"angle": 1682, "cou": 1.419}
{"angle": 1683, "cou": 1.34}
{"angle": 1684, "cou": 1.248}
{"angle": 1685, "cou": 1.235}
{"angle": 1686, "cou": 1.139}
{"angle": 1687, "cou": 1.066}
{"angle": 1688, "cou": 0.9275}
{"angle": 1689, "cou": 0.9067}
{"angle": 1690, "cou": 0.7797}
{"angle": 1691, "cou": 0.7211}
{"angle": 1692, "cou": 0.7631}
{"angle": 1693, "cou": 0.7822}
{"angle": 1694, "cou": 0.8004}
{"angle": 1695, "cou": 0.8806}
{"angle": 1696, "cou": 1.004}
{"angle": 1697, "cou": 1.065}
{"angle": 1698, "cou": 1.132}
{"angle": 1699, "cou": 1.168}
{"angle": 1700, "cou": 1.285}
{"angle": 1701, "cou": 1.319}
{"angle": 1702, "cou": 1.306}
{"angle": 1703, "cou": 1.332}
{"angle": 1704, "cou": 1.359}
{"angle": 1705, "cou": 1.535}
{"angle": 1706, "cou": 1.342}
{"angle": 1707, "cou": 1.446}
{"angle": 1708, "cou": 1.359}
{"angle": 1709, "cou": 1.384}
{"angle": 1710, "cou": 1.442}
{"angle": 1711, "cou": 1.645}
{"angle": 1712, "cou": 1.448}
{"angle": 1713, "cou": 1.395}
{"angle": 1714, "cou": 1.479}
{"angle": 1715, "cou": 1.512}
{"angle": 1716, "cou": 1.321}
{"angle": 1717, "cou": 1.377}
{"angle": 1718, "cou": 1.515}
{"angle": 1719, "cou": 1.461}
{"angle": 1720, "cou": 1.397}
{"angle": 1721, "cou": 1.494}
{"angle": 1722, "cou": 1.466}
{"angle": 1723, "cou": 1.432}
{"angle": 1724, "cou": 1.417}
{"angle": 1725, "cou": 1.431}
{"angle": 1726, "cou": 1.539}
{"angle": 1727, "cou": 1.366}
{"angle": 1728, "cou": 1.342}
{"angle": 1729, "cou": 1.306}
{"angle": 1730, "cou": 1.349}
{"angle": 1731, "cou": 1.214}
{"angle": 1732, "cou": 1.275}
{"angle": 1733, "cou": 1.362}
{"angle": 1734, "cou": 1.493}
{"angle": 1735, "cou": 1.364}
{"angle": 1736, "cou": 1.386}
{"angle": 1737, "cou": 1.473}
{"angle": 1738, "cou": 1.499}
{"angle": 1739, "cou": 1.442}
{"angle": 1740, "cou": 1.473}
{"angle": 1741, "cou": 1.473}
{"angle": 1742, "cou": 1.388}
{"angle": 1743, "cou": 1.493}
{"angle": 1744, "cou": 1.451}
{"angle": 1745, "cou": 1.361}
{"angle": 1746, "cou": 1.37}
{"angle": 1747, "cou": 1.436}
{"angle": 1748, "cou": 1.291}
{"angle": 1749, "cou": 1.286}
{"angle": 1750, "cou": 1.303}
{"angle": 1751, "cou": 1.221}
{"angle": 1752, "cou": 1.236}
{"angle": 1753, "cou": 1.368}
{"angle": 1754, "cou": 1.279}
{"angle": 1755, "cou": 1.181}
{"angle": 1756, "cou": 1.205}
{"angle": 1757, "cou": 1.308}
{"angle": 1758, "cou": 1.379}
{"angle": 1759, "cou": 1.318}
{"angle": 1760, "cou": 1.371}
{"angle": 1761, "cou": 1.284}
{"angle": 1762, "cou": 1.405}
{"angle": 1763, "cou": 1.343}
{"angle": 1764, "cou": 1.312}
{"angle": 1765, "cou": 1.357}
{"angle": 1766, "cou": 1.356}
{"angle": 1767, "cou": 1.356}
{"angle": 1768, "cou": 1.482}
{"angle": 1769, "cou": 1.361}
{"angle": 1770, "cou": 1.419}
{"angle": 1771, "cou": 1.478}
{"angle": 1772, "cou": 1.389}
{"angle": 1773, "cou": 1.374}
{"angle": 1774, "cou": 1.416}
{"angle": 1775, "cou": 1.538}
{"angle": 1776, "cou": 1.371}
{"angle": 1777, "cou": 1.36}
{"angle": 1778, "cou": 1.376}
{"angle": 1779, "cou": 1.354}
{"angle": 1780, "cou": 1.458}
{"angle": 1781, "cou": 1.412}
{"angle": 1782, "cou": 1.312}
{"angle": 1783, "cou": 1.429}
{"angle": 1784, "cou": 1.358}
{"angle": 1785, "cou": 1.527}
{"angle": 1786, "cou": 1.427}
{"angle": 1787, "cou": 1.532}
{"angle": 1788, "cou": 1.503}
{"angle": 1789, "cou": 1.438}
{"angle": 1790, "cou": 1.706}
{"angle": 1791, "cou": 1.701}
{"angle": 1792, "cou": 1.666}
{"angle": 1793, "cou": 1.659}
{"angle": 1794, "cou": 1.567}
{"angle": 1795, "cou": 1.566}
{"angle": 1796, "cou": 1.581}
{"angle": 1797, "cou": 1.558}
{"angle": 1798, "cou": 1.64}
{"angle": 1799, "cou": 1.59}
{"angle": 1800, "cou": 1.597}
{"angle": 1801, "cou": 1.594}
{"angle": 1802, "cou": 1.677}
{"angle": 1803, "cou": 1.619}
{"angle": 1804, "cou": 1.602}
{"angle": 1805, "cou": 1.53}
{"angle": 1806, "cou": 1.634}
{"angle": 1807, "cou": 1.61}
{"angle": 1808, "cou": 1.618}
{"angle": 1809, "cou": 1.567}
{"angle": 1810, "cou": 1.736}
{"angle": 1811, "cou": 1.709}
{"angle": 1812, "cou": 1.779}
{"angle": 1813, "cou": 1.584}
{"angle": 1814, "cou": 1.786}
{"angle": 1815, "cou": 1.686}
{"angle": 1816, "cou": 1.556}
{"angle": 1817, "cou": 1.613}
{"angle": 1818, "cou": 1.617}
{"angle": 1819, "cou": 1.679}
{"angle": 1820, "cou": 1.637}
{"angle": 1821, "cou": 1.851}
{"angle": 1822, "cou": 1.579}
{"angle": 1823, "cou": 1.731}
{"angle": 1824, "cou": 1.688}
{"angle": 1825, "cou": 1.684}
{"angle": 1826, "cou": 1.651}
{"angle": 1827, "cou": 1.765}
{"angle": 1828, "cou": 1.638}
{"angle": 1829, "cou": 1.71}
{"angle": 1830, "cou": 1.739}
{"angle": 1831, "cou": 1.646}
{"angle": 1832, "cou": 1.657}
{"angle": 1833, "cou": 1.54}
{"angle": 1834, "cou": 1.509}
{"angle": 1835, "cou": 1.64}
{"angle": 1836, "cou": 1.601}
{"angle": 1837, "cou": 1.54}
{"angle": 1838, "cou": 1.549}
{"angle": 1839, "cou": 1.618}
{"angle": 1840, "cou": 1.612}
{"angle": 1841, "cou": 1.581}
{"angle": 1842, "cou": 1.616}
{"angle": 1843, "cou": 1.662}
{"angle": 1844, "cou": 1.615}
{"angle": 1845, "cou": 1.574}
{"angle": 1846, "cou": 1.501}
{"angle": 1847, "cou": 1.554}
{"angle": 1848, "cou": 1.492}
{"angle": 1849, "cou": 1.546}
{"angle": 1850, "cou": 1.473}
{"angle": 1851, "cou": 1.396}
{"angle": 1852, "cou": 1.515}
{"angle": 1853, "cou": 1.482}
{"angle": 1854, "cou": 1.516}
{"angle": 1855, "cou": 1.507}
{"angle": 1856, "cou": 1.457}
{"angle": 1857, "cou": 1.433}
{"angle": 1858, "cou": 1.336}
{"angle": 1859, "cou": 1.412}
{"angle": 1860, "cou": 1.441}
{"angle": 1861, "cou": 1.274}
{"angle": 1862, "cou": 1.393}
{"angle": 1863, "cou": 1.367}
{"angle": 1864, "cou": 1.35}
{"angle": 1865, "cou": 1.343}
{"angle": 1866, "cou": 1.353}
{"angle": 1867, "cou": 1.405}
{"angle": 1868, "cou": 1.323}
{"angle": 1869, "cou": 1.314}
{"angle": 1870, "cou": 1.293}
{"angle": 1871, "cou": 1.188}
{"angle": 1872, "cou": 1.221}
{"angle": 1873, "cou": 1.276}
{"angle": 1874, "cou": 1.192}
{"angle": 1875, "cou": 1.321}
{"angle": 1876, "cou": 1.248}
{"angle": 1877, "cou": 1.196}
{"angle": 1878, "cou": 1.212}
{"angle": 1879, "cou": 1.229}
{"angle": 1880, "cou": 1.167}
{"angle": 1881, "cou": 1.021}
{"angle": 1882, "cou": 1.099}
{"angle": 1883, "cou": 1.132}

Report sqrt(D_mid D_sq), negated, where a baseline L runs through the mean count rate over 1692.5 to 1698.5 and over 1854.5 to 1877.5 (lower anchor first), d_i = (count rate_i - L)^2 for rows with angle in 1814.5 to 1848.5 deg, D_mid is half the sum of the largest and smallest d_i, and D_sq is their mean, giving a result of -0.18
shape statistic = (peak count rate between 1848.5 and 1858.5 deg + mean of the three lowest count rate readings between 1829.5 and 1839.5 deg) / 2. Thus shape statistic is 1.54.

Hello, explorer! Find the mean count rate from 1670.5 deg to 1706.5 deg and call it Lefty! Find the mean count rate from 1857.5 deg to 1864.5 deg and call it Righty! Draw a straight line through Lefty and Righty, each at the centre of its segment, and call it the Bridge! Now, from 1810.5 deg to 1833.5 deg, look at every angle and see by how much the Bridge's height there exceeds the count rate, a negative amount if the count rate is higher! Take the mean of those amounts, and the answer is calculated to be -0.34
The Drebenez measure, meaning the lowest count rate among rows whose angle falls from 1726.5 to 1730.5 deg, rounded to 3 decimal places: 1.306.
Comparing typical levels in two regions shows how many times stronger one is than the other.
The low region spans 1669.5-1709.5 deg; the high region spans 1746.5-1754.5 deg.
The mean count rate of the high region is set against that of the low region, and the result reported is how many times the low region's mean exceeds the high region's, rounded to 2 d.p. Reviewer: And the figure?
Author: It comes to 0.96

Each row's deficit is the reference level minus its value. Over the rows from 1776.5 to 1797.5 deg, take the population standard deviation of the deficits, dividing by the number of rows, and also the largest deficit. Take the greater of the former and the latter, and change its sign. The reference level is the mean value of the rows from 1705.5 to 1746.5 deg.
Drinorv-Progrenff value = -0.12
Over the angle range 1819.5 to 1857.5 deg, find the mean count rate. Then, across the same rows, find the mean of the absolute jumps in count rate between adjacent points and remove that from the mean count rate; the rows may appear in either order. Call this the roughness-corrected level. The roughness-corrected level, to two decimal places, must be 1.52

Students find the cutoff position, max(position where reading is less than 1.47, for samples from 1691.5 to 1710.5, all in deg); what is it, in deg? 1710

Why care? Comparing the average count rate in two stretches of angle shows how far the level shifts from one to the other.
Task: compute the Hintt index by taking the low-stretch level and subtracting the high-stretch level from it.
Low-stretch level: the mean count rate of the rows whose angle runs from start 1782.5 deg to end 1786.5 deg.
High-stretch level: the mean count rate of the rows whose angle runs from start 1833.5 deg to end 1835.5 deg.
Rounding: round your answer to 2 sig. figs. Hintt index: -0.14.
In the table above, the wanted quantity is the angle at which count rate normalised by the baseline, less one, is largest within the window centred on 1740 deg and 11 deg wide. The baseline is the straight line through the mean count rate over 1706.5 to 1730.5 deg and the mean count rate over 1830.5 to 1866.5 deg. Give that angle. 1738 deg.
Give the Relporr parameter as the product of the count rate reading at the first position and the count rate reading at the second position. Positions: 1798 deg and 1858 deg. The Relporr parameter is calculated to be 2.19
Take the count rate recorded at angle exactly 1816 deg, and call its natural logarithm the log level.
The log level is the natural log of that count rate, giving 0.44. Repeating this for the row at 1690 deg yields -0.25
